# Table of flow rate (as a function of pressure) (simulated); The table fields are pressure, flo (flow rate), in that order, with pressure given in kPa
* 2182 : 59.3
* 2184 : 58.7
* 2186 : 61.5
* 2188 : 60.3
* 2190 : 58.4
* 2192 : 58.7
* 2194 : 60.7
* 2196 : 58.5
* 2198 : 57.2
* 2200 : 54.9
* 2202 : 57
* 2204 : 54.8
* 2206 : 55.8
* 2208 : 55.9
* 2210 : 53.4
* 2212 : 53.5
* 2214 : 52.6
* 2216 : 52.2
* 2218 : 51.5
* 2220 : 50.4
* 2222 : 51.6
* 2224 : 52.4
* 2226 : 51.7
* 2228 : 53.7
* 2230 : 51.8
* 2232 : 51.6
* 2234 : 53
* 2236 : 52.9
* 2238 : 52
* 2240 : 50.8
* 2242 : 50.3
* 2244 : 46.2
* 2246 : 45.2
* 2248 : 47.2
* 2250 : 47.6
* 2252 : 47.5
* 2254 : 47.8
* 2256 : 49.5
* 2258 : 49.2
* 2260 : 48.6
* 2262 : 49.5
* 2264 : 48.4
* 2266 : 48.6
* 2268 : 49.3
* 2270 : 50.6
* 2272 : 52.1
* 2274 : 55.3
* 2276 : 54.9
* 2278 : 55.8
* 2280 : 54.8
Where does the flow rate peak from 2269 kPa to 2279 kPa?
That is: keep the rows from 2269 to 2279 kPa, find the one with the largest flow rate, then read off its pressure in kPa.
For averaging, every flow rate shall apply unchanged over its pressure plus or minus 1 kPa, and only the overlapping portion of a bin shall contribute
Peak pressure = 2278 kPa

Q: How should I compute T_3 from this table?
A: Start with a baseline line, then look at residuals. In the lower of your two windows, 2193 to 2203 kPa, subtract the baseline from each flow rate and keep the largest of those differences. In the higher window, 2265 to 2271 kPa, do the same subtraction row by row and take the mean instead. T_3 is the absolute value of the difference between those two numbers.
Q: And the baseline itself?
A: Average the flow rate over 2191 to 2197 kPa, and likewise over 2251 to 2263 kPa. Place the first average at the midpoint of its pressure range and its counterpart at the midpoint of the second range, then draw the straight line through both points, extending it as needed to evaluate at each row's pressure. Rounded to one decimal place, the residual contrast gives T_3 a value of 1.3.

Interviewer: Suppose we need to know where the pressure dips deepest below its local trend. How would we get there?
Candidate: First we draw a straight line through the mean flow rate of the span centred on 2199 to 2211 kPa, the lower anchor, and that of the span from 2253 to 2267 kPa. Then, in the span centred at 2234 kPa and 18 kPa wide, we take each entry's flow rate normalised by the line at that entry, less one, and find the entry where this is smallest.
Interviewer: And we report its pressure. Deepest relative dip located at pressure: 2226 kPa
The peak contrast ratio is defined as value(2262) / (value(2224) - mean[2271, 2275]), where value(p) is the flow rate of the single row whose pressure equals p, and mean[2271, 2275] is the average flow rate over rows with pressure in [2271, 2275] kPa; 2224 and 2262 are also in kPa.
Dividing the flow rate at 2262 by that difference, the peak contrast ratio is -38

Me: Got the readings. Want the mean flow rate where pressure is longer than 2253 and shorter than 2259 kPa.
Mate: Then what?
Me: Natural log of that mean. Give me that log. 3.89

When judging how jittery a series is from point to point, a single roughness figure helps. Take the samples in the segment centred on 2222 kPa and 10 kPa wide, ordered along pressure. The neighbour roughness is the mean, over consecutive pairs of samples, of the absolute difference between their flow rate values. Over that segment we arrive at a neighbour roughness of 0.95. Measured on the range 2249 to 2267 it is 0.65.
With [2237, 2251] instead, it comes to 1.53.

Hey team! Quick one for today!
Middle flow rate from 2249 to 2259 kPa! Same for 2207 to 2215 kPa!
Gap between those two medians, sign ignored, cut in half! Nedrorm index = 2.8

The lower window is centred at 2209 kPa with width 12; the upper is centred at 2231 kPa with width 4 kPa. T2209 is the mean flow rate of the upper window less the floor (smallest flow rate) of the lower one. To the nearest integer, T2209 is -1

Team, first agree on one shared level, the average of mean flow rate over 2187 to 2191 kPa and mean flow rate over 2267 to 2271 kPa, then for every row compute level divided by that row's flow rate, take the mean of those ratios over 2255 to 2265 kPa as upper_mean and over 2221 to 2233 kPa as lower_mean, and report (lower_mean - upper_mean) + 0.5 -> 0.43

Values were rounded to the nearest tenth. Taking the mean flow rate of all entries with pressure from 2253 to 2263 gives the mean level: 48.9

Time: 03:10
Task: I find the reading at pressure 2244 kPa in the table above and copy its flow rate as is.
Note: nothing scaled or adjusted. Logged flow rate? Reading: 46.2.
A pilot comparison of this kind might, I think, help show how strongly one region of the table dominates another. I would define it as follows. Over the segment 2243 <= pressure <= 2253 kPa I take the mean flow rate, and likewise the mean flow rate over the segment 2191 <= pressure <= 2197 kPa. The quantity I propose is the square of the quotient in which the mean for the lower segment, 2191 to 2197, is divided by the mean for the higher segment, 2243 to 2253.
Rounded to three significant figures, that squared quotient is 1.61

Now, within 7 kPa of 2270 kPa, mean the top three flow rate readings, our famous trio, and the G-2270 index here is 54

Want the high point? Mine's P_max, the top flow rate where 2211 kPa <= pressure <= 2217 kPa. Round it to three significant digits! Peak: 53.5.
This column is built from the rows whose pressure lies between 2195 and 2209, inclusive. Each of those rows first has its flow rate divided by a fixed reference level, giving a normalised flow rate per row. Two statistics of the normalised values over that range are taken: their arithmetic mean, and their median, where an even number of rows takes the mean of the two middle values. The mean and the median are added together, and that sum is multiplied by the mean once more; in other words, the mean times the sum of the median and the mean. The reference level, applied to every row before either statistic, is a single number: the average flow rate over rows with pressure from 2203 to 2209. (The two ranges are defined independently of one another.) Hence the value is 2.05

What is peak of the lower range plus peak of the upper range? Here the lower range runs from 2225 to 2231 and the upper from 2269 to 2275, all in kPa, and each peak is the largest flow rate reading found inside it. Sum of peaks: 109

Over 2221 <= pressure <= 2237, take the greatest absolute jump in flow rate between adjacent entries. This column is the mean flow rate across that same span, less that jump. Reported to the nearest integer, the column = 50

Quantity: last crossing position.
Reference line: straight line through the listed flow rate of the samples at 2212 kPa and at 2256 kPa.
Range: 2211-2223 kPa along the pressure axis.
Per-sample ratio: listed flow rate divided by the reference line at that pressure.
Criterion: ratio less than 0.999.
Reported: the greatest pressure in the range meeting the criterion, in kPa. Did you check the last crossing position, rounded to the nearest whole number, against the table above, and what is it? 2222 kPa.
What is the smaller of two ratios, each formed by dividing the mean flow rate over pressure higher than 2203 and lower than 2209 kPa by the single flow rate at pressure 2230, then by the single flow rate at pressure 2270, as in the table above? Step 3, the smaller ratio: 1.07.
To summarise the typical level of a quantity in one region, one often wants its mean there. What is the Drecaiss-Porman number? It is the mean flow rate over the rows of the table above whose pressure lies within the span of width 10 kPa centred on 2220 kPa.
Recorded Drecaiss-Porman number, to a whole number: 52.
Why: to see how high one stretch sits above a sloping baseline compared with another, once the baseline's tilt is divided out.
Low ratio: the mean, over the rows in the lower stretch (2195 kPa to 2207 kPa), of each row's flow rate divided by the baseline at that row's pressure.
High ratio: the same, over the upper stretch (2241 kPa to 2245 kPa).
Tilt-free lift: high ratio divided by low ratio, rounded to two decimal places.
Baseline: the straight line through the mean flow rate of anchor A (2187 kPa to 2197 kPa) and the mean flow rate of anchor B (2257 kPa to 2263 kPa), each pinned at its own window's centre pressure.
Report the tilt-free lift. 0.96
